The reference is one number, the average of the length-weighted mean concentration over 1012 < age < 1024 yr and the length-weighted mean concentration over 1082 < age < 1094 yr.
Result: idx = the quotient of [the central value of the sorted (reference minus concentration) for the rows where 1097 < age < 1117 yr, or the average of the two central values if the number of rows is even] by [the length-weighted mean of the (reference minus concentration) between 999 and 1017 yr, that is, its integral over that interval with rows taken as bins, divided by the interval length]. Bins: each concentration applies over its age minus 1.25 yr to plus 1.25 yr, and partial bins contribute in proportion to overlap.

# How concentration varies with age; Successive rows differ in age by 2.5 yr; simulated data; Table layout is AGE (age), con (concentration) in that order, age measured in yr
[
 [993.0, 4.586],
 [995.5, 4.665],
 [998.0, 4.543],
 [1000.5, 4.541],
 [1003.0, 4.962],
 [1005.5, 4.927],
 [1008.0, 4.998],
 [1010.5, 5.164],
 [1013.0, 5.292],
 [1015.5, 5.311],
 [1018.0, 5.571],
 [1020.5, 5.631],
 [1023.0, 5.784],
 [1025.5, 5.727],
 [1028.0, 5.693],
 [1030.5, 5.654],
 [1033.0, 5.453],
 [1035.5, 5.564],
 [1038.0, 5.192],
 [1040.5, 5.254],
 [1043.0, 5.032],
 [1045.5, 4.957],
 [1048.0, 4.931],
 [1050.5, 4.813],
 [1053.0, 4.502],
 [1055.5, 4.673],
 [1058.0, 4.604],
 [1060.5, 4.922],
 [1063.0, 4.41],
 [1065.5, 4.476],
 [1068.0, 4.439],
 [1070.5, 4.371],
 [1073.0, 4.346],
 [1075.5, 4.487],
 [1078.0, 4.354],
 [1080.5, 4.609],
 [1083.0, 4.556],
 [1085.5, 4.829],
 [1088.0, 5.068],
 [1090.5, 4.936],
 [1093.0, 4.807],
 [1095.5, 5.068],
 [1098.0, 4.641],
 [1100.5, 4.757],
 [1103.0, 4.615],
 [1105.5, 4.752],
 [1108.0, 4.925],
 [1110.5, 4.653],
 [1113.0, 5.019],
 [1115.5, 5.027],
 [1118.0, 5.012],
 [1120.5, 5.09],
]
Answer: 2.8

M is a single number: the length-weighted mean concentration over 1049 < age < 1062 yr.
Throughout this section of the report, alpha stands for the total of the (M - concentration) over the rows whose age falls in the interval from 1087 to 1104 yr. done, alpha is -1.0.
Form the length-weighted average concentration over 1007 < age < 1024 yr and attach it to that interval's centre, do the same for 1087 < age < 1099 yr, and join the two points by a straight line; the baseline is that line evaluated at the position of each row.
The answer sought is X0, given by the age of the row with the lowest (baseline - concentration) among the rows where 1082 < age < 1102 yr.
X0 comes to 1095.5 yr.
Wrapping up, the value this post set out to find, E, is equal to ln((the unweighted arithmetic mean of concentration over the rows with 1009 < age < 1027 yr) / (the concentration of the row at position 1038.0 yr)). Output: 0.06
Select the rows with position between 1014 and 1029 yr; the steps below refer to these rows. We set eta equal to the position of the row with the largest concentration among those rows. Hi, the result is 1023.0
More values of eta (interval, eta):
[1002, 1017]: 1015.5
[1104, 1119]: 1115.5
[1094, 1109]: 1095.5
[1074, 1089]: 1088.0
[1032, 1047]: 1035.5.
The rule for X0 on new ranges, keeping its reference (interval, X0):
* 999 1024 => 1023.0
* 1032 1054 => 1035.5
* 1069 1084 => 1080.5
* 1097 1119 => 1118.0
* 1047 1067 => 1060.5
